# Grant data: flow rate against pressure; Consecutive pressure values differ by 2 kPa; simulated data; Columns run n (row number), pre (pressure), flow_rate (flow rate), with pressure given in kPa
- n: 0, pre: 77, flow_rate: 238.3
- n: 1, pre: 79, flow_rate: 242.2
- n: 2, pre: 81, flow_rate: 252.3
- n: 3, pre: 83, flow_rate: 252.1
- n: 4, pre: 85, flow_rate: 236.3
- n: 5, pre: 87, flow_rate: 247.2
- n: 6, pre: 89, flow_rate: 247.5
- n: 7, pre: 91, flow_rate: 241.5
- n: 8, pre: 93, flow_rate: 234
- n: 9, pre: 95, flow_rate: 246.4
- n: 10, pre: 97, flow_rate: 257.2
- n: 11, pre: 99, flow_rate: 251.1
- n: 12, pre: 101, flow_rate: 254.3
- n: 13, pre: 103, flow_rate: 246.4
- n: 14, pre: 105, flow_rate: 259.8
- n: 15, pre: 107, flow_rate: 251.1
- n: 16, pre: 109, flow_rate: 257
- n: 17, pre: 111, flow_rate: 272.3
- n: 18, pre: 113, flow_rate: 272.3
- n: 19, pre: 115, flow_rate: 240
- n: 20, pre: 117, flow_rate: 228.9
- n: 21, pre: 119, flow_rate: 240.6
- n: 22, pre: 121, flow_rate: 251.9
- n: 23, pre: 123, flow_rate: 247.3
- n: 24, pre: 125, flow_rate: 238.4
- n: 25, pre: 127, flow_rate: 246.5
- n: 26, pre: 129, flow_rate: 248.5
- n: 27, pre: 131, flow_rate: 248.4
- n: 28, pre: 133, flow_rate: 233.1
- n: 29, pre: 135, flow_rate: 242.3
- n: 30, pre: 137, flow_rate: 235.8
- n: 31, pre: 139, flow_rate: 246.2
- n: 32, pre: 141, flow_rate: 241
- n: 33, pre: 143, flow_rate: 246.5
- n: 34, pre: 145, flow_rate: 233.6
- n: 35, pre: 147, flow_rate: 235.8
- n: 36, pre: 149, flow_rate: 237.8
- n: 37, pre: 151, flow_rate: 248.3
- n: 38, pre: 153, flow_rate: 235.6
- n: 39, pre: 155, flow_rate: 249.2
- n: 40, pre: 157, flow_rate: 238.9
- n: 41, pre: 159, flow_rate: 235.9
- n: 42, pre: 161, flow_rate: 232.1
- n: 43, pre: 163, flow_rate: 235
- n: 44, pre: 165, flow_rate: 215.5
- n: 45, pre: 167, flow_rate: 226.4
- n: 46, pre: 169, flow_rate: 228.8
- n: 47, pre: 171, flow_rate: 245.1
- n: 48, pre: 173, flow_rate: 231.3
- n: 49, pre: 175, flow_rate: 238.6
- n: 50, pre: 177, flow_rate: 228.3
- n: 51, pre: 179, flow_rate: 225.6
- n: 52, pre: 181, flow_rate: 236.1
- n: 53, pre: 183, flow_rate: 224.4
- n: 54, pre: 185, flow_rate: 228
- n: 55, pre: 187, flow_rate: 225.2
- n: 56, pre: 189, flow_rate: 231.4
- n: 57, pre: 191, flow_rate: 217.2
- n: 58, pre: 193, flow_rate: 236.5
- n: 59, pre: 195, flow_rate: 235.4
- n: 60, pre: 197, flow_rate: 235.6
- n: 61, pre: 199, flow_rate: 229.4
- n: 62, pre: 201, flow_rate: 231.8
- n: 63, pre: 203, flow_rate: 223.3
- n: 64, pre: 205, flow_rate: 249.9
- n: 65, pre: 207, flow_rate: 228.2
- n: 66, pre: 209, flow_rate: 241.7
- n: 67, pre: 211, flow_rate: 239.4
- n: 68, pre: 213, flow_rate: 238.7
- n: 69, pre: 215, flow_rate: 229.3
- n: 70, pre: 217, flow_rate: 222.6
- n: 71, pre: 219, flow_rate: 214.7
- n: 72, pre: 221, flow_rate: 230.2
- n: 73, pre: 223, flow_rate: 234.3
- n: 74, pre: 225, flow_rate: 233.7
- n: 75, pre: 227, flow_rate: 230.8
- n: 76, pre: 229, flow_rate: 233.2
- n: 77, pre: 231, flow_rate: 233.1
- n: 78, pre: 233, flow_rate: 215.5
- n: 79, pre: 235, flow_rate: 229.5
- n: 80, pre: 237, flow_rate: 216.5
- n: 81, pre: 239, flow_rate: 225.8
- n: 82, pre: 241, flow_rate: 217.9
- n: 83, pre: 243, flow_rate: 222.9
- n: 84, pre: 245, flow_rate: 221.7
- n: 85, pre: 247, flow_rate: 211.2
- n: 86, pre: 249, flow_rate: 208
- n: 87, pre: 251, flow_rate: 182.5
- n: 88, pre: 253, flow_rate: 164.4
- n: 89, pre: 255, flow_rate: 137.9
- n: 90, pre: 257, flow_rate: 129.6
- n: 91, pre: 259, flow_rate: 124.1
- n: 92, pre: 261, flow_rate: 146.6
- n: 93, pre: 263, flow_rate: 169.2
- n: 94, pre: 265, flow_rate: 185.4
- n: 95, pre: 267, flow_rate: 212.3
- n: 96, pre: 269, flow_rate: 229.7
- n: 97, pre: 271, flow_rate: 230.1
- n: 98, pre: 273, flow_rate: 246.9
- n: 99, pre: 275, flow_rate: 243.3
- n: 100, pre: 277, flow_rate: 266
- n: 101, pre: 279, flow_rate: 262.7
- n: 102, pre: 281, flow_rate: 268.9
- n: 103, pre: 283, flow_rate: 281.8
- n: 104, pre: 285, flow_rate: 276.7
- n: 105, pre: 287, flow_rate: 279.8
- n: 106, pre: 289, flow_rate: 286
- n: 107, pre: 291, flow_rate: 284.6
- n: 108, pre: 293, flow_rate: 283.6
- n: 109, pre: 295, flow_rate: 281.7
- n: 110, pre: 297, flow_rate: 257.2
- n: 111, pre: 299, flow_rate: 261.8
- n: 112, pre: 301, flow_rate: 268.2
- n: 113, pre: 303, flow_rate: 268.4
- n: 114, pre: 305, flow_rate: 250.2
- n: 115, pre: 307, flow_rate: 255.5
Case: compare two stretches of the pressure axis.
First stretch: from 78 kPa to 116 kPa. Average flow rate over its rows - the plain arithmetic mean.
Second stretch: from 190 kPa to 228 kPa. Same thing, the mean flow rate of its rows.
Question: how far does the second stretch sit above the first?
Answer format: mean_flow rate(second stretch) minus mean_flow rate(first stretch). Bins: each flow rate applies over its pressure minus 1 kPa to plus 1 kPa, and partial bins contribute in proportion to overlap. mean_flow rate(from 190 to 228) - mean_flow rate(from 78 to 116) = -19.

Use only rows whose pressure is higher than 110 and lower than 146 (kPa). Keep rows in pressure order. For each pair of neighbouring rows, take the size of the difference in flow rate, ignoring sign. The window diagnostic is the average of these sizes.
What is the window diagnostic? 9.1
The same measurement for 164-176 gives 10.1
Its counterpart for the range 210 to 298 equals 10.0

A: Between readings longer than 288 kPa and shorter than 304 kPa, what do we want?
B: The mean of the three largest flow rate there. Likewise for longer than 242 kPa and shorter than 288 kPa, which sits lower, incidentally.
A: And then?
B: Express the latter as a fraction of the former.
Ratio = 0.98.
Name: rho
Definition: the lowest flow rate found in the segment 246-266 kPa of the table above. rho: 124.1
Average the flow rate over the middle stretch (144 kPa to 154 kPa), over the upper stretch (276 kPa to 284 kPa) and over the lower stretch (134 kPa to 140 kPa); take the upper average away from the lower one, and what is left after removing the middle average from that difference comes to -267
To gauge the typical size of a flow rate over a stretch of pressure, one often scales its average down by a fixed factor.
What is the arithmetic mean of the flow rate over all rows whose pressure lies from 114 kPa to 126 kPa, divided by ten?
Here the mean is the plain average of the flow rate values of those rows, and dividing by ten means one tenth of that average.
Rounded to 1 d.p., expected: 24.1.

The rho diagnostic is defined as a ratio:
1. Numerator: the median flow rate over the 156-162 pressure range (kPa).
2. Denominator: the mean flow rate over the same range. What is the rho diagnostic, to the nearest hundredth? 1.00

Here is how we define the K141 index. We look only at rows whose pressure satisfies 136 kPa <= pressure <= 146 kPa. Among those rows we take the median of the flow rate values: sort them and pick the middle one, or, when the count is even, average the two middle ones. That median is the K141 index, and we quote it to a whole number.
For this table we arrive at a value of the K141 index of 241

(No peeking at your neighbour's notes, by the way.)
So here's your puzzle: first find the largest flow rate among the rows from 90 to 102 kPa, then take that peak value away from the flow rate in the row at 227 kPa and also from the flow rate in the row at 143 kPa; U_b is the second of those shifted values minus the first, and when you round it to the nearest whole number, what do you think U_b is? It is 16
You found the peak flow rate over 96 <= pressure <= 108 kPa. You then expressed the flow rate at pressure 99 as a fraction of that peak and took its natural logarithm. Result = -0.034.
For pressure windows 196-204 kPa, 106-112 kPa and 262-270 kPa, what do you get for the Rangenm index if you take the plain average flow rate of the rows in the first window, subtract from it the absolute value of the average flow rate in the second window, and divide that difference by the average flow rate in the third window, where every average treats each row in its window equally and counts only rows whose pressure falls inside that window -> -0.15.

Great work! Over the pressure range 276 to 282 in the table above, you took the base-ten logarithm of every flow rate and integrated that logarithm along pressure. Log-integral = 14.5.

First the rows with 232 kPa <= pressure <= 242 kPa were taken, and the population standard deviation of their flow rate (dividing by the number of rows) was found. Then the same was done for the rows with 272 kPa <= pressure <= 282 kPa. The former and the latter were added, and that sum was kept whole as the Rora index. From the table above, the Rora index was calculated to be 16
